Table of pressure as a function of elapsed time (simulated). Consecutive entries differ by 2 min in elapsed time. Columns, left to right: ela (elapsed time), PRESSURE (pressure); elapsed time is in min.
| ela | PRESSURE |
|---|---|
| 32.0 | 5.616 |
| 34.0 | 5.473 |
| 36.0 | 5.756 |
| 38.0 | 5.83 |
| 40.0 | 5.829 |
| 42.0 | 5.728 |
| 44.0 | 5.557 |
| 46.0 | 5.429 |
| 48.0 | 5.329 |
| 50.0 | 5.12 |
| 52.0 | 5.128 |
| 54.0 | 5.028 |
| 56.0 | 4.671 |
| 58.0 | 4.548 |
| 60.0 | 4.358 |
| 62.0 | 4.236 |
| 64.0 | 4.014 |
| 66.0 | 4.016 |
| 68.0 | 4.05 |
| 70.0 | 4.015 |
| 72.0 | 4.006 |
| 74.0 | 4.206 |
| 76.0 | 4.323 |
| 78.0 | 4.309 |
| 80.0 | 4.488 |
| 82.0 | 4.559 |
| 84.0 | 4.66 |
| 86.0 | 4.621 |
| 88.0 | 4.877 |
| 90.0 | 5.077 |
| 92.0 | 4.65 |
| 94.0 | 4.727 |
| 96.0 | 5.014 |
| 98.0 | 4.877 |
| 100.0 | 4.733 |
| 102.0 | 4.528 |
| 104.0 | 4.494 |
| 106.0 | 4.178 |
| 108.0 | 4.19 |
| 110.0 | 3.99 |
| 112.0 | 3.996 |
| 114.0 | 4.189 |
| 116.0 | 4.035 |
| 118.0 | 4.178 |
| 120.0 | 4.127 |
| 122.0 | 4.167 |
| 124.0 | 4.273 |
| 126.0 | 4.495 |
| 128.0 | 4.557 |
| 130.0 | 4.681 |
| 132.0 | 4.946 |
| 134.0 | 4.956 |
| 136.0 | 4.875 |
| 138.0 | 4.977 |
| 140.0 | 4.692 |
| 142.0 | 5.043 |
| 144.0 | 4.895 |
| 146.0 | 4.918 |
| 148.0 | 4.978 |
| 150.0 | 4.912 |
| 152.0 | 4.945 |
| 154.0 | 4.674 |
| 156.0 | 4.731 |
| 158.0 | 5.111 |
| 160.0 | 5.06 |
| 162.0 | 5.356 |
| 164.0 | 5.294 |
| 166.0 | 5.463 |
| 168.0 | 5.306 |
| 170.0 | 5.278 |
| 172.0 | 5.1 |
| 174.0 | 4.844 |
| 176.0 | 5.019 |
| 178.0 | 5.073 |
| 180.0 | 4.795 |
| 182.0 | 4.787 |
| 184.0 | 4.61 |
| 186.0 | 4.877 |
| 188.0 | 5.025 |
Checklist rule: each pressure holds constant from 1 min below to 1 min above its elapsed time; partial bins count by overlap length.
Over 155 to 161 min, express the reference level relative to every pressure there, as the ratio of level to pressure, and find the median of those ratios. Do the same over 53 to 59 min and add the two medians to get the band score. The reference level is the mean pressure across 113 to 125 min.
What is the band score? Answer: 1.71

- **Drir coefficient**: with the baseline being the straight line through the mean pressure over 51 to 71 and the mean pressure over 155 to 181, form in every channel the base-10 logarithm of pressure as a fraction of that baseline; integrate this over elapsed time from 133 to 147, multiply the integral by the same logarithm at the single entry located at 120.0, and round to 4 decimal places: 0.0015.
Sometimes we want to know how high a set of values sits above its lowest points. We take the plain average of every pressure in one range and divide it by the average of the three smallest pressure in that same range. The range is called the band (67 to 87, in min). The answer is 1.07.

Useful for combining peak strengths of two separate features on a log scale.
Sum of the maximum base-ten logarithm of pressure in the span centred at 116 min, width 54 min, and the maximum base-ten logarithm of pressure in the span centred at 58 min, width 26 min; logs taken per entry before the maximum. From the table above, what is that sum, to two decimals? 1.44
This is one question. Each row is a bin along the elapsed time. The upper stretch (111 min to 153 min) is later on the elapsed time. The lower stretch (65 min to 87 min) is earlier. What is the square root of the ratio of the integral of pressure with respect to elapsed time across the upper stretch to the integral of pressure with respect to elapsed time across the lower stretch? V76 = 1.4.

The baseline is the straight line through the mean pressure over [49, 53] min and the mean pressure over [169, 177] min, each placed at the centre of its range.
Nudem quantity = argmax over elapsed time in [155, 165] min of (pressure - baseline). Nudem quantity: 162.0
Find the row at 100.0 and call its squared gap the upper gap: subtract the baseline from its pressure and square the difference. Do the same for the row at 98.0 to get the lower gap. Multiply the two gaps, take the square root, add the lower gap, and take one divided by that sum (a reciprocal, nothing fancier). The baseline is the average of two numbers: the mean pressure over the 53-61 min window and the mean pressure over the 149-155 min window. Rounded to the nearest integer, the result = 54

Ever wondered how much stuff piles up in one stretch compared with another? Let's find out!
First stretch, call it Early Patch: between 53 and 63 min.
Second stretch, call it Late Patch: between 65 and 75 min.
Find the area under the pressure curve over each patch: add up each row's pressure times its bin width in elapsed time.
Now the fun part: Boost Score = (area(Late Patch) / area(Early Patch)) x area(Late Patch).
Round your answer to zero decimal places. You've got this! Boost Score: 36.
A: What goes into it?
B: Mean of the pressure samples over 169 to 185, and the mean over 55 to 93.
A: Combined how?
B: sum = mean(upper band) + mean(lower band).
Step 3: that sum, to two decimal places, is 9.34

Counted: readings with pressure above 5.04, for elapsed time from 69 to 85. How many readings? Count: 0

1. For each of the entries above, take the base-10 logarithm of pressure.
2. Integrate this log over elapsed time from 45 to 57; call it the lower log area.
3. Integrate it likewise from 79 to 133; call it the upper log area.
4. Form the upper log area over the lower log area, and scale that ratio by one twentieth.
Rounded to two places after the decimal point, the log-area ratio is 0.21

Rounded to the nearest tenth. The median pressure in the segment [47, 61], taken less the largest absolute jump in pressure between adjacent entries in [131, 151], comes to 4.7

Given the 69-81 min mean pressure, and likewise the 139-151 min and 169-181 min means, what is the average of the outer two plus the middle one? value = 9.53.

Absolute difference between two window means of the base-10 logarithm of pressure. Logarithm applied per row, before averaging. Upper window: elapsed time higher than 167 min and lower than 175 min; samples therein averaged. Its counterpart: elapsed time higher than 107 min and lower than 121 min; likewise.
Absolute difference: 0.10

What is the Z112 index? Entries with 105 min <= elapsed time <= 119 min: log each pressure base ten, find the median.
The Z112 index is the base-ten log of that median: -0.207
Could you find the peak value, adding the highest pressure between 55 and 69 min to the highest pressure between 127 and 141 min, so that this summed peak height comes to 9.6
